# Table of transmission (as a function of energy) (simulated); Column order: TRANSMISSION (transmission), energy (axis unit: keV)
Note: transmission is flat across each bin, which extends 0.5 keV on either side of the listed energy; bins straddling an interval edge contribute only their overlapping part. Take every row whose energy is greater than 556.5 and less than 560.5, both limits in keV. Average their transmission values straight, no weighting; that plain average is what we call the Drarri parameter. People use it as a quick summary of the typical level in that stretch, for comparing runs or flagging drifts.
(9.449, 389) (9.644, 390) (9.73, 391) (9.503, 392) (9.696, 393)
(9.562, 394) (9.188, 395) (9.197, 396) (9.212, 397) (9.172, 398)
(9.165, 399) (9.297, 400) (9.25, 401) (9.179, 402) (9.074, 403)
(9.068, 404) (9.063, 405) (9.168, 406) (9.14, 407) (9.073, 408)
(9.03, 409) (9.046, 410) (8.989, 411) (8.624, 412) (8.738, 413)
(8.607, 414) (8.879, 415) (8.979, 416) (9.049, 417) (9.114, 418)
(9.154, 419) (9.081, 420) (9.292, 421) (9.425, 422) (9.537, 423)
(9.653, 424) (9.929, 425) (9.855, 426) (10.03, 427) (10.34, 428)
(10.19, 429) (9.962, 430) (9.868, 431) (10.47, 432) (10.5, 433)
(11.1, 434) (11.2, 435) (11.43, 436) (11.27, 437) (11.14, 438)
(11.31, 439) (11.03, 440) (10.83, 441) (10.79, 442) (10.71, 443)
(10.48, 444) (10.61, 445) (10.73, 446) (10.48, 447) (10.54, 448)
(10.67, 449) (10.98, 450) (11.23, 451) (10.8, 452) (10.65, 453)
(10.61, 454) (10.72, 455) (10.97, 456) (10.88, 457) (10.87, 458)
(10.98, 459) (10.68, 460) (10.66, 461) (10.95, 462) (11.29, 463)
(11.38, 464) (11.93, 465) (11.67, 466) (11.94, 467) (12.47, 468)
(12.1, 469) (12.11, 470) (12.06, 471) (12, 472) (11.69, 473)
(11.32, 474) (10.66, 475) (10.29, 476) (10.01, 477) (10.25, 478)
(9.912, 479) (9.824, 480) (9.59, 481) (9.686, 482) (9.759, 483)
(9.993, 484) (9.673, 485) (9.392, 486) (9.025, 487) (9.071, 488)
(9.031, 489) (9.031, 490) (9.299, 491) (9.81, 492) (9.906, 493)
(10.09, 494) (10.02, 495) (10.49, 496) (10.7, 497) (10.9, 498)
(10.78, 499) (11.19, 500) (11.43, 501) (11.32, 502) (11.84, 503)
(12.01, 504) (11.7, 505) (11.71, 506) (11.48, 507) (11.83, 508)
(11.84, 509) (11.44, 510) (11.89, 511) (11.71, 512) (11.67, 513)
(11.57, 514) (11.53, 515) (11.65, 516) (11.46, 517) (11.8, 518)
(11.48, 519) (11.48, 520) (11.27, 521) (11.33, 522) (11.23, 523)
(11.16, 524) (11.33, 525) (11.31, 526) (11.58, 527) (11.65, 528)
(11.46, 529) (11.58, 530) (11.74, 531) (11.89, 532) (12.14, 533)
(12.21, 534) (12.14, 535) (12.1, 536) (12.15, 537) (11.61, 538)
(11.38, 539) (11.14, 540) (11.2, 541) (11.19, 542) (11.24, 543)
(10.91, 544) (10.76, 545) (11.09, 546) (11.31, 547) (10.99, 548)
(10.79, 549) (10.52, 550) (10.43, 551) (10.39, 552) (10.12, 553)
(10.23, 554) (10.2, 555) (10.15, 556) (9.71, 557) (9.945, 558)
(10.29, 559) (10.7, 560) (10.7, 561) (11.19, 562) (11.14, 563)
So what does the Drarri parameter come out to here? 10.16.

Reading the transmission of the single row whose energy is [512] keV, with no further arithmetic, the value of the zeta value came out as 11.71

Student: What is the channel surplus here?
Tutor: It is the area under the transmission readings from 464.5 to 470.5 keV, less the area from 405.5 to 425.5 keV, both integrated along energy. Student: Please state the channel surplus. -110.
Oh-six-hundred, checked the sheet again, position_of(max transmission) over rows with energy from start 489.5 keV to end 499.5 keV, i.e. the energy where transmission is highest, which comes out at 498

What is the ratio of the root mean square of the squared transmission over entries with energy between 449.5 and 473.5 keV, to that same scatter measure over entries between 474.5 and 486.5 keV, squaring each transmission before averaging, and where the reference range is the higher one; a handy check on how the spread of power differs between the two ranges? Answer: 1.31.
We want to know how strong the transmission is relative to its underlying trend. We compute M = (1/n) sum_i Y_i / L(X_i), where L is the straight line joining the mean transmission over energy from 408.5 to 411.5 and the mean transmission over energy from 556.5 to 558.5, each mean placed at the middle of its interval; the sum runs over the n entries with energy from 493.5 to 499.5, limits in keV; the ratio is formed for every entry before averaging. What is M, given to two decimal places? 1.11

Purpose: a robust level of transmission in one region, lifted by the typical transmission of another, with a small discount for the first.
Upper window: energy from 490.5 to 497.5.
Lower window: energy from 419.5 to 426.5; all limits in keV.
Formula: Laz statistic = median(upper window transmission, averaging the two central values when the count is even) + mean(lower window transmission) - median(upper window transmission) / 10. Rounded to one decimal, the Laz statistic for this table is 18.6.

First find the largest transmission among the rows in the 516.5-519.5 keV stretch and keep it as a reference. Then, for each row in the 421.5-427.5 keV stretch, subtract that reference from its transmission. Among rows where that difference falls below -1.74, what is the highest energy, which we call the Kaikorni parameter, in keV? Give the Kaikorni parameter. 427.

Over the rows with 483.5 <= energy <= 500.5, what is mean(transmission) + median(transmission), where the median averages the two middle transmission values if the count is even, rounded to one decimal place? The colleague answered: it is 19.8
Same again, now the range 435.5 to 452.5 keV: 21.7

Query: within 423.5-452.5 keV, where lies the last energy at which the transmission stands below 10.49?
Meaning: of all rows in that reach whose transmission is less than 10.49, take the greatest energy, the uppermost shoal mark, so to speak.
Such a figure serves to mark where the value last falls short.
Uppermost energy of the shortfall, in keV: 447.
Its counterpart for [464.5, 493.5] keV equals 493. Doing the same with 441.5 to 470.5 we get 447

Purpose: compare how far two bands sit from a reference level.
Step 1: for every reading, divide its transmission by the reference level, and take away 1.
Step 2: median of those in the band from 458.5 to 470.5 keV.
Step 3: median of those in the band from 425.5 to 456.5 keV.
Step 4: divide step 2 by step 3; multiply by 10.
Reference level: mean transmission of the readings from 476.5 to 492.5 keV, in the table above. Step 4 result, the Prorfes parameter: 17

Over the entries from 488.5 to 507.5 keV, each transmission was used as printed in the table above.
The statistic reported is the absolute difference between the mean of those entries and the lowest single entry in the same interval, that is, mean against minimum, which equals 1.6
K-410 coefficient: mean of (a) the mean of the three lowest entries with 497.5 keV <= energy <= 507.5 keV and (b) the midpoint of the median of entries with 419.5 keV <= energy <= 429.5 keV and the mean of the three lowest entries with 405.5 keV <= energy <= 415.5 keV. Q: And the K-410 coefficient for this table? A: 10.1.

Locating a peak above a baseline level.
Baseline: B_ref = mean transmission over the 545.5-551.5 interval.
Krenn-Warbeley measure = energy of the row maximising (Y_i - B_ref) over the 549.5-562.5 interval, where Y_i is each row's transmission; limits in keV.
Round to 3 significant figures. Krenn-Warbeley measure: 562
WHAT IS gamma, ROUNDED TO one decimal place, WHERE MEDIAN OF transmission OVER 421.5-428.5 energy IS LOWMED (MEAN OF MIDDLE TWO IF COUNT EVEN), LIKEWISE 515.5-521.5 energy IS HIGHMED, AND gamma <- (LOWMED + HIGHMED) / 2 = 10.7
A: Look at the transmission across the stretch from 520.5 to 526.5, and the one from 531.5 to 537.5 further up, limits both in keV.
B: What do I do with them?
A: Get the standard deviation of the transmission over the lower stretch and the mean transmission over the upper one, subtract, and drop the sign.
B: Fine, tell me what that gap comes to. 12.0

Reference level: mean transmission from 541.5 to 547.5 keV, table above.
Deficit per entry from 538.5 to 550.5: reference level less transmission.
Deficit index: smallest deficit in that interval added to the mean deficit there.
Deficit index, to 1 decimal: -0.3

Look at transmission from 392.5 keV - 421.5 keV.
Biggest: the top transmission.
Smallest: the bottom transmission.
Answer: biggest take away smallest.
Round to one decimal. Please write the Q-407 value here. 1.1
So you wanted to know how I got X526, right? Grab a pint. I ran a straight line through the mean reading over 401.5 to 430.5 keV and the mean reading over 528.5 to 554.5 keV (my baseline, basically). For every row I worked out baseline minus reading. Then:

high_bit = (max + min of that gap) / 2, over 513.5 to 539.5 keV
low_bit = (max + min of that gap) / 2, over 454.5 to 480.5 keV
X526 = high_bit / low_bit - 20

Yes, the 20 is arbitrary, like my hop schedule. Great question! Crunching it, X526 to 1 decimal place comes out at -19.4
